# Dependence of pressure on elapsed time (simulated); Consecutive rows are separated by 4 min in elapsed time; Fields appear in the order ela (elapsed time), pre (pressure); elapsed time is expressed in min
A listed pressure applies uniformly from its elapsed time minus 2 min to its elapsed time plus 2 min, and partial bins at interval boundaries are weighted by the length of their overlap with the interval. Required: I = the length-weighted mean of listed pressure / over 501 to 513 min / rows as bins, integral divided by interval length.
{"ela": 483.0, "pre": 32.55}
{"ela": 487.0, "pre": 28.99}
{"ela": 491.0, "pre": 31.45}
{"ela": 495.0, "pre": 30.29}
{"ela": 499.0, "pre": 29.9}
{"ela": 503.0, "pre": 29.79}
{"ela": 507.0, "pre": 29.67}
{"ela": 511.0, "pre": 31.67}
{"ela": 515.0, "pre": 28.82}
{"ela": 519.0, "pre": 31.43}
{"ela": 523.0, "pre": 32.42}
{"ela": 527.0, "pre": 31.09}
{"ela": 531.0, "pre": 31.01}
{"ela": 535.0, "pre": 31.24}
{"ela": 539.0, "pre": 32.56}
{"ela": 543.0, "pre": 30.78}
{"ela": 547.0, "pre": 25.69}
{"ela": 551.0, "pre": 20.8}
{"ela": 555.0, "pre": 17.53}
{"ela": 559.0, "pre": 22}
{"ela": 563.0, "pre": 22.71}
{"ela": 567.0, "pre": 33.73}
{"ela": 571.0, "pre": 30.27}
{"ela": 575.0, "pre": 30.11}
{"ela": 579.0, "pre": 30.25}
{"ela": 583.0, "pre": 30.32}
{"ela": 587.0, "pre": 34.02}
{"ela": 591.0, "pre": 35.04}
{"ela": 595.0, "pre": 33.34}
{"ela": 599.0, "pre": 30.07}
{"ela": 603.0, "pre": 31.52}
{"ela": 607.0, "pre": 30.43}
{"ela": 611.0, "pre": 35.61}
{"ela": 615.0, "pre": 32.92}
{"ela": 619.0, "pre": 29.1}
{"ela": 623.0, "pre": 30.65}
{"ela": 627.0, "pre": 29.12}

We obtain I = 30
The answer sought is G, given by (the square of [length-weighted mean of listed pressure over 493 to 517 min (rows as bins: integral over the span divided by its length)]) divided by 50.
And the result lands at 18.0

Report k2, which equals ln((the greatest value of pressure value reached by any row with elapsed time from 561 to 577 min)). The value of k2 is 3.52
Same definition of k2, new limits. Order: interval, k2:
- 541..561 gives 3.43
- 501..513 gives 3.46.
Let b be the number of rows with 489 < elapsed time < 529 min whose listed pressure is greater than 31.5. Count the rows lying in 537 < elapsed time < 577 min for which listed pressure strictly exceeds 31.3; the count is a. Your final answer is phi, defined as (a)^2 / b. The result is 2.0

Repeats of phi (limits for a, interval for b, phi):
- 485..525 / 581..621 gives 2.7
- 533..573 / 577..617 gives 0.7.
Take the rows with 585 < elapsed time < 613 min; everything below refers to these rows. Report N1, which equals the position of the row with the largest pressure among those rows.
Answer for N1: 611.0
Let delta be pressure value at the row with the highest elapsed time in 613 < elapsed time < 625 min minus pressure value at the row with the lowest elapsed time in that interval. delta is -2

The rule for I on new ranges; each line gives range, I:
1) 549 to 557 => 19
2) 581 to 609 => 32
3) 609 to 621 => 33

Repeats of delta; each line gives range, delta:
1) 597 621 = -1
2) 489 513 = 0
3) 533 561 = -9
